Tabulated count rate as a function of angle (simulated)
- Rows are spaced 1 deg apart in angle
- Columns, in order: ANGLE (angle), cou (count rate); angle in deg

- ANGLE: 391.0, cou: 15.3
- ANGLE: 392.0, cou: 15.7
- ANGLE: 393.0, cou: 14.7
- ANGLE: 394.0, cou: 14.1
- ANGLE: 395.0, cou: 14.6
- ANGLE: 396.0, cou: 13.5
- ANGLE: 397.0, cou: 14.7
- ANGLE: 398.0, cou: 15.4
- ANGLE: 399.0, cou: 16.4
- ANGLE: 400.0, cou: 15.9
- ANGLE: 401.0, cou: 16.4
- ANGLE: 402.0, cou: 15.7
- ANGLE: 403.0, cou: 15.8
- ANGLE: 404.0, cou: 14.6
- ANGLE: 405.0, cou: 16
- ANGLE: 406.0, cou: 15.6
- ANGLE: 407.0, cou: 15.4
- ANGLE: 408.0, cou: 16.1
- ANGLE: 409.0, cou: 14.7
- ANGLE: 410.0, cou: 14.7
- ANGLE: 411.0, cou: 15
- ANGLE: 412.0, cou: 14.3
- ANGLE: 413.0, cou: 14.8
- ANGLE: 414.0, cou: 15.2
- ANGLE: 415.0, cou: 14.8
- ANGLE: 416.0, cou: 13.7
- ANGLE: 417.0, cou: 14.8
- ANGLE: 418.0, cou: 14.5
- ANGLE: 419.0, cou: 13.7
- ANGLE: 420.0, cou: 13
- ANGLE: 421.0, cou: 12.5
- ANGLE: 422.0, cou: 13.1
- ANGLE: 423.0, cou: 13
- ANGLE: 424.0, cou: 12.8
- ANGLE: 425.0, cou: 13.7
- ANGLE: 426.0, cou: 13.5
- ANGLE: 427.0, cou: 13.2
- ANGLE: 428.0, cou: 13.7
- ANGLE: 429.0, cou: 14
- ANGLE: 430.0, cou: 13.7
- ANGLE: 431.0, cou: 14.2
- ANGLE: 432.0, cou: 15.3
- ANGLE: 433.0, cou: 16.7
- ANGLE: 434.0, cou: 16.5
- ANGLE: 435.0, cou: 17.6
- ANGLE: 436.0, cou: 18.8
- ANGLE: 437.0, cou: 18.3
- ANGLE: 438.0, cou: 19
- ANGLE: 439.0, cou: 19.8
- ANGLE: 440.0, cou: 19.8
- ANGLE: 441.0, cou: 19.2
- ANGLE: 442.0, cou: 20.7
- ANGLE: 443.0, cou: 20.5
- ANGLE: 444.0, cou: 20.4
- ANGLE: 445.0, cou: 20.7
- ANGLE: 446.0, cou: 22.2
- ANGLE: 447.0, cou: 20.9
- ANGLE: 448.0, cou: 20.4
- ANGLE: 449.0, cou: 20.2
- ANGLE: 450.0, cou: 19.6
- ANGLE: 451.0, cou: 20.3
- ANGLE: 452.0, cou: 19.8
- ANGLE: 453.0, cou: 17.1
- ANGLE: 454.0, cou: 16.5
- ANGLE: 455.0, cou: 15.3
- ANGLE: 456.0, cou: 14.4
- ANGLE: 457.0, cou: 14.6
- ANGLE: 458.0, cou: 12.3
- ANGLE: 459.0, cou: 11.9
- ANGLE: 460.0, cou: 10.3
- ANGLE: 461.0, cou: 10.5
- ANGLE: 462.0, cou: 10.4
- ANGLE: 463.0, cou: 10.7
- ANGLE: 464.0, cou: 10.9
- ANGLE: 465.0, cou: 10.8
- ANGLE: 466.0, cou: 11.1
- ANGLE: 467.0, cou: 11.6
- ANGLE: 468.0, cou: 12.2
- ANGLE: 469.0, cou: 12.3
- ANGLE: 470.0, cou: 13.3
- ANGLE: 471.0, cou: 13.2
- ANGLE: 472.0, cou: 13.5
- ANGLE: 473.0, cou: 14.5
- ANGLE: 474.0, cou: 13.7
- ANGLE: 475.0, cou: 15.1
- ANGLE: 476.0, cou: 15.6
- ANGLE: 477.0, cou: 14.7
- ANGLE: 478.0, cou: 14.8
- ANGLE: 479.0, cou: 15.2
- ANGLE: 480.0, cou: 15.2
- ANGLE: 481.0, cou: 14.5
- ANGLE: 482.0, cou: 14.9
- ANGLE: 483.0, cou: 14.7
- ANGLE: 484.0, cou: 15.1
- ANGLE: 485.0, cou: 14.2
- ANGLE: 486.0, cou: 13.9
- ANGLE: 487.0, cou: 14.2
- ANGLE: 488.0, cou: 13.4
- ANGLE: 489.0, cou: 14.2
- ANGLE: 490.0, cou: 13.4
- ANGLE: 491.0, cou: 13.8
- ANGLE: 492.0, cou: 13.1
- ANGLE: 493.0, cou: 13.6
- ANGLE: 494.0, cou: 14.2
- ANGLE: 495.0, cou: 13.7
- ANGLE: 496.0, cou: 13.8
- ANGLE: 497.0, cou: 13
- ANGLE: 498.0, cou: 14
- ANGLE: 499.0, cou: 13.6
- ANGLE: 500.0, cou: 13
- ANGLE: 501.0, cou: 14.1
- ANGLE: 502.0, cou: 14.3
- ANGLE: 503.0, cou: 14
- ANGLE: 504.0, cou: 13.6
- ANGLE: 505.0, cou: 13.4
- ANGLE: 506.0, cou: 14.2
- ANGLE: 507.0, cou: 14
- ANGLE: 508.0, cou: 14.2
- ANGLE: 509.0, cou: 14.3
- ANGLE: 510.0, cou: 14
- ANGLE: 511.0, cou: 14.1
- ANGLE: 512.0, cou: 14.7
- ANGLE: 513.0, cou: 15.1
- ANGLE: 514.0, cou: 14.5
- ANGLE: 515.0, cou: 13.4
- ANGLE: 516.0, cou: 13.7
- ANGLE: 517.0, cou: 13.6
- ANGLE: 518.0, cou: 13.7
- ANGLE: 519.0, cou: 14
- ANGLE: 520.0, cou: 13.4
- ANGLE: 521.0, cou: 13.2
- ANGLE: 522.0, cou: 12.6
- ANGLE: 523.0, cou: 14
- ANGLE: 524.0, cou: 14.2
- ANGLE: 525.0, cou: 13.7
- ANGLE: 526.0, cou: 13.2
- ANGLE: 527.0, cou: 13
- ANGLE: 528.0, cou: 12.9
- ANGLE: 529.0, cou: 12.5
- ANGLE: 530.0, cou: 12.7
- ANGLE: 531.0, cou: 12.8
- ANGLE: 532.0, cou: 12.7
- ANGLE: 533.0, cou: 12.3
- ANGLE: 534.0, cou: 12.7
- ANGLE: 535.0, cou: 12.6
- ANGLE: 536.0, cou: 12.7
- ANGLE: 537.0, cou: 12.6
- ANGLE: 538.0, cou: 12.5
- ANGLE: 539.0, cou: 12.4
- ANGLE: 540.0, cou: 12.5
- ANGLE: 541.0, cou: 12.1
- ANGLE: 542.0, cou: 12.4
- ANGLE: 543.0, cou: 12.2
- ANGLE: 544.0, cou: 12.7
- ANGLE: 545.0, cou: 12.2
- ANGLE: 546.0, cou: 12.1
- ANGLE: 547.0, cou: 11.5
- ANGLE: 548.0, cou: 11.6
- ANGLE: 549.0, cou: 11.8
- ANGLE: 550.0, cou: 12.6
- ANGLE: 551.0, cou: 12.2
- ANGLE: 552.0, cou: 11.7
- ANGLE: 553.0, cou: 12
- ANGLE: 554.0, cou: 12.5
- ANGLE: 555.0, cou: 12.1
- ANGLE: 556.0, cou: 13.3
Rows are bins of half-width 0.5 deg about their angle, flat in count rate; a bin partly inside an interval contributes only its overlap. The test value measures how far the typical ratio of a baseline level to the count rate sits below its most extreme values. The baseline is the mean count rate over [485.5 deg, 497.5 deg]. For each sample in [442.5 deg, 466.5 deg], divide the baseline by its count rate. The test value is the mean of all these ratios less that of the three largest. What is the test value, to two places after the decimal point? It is -0.39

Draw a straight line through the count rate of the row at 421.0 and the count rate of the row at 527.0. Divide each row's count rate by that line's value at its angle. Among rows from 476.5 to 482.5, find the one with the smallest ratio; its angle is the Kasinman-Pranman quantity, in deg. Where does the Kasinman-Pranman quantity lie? 481.0 deg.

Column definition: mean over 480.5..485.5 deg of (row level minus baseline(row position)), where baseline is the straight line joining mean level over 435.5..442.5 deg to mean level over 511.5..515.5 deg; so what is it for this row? -2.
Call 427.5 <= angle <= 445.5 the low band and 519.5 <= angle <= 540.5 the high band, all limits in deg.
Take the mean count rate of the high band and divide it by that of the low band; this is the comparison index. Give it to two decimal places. 0.73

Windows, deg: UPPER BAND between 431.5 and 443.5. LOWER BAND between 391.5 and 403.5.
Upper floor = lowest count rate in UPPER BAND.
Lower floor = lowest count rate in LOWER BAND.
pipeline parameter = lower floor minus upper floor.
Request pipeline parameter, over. -1.8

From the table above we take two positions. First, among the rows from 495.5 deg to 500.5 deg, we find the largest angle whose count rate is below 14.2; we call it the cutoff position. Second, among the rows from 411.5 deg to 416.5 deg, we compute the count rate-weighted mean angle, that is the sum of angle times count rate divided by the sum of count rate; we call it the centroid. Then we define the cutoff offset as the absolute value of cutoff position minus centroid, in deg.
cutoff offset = 86.0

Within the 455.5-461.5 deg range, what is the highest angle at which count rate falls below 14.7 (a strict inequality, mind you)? 461.0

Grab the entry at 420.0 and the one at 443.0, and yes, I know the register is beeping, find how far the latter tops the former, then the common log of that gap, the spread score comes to 0.88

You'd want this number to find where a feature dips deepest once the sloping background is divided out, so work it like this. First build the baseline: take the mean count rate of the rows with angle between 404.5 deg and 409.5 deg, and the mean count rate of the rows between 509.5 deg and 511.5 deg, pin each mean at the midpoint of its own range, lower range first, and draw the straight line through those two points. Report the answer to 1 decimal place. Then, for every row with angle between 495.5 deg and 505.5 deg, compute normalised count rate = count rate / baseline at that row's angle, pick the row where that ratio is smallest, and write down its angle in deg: 497.0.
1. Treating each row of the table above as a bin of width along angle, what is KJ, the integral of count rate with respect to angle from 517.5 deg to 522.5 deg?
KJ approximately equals 67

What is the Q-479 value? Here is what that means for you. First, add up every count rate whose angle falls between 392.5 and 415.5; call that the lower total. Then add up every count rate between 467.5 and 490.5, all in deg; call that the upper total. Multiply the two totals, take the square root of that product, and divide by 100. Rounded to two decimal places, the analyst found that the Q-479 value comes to 3.37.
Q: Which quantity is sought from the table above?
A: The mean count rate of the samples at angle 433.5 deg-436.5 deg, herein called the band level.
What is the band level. 17.6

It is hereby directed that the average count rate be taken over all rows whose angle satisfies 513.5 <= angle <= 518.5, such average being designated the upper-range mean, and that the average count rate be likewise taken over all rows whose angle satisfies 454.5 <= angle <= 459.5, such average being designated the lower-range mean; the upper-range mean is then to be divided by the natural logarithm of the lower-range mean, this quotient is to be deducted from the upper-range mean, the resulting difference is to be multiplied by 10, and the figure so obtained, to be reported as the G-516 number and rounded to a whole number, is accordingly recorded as 85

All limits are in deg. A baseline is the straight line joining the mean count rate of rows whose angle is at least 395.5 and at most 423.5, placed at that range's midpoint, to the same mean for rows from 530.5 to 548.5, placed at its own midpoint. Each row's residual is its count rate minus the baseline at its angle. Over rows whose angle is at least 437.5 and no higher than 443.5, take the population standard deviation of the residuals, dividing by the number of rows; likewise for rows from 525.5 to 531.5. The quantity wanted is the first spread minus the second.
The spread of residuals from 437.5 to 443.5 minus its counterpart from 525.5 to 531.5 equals 0.4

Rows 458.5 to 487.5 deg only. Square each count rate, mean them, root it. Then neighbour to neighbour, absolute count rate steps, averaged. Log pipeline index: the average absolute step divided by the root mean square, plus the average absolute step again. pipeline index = 0.53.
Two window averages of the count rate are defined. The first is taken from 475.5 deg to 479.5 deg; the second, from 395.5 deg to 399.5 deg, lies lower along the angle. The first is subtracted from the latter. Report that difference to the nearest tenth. -0.1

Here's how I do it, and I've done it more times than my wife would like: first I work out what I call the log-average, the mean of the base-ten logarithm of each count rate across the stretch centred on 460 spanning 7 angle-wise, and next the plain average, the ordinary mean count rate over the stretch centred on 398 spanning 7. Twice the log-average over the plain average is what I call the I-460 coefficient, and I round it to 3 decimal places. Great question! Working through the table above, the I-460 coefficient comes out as 0.139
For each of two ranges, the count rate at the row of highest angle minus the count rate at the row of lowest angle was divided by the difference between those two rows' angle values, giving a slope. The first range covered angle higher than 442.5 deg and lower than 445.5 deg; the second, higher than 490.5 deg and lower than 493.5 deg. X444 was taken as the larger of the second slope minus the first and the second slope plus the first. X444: 0.0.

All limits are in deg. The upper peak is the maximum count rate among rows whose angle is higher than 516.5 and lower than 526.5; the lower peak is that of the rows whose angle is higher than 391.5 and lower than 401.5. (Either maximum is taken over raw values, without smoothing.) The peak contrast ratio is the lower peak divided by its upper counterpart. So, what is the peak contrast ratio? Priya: 1.15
